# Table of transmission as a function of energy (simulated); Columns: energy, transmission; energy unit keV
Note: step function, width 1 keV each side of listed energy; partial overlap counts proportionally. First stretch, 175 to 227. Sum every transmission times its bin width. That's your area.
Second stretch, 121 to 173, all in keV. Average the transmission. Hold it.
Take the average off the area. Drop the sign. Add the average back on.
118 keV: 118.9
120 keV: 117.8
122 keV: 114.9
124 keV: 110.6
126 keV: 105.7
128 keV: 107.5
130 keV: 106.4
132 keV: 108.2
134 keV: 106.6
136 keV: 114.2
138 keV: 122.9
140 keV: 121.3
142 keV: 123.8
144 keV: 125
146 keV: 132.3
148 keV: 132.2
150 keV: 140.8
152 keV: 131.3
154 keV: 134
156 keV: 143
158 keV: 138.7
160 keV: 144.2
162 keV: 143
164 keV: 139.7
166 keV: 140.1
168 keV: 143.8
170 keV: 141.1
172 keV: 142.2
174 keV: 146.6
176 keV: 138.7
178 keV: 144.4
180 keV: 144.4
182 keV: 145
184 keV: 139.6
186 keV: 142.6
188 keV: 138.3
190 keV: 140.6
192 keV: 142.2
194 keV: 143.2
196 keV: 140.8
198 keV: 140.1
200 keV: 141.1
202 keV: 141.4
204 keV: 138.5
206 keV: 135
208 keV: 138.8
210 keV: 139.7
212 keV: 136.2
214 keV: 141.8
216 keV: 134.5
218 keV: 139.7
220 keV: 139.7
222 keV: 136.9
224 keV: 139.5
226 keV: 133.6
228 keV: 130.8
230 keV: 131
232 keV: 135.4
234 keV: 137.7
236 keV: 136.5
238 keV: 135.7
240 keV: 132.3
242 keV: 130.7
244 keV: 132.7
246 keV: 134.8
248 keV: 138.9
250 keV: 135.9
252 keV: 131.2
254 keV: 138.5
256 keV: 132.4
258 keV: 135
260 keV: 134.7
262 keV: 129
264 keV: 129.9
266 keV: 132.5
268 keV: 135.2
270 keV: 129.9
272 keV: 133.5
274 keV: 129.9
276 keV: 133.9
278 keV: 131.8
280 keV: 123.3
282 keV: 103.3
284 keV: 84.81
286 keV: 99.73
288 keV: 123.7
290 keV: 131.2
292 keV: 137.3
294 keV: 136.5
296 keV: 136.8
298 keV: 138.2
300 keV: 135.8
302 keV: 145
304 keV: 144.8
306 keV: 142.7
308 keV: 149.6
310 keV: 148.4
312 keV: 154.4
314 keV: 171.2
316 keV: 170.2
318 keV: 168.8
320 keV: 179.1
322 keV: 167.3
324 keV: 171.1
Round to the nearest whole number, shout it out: 7273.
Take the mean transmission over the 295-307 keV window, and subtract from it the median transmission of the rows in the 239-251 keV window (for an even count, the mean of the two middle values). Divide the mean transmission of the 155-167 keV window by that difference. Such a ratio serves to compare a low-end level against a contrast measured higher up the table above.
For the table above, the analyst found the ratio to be 21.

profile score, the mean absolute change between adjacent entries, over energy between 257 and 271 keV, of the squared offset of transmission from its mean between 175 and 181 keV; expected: 60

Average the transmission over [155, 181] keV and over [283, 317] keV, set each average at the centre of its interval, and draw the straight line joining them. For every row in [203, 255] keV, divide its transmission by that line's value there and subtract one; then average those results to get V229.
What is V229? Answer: -0.03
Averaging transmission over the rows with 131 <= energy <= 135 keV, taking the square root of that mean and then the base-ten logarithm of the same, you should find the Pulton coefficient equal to 1.02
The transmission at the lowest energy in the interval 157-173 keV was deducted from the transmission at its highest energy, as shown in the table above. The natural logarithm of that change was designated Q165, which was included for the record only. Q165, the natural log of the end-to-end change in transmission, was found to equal 1.3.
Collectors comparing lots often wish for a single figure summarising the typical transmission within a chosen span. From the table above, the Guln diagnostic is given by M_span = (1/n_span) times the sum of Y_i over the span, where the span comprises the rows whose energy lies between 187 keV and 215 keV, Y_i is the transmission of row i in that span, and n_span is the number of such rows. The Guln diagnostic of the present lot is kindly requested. 140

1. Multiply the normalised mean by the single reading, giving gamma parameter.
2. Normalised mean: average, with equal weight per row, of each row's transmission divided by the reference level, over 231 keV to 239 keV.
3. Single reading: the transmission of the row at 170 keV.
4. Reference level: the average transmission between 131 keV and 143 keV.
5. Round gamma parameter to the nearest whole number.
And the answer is 166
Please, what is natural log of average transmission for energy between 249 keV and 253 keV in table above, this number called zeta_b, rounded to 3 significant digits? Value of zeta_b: 4.89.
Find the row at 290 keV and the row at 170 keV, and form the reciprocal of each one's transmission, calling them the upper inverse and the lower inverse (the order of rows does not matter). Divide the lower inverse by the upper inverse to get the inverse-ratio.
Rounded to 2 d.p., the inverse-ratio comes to 0.93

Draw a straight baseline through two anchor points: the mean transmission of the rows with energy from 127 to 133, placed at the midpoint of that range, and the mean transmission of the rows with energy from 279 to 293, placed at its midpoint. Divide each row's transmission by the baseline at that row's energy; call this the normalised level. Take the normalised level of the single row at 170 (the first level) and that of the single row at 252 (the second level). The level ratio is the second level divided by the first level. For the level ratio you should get 0.90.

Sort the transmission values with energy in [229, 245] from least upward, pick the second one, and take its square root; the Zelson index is 11.4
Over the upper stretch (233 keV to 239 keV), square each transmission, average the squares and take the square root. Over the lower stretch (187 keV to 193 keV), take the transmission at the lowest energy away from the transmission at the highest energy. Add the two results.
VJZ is 141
